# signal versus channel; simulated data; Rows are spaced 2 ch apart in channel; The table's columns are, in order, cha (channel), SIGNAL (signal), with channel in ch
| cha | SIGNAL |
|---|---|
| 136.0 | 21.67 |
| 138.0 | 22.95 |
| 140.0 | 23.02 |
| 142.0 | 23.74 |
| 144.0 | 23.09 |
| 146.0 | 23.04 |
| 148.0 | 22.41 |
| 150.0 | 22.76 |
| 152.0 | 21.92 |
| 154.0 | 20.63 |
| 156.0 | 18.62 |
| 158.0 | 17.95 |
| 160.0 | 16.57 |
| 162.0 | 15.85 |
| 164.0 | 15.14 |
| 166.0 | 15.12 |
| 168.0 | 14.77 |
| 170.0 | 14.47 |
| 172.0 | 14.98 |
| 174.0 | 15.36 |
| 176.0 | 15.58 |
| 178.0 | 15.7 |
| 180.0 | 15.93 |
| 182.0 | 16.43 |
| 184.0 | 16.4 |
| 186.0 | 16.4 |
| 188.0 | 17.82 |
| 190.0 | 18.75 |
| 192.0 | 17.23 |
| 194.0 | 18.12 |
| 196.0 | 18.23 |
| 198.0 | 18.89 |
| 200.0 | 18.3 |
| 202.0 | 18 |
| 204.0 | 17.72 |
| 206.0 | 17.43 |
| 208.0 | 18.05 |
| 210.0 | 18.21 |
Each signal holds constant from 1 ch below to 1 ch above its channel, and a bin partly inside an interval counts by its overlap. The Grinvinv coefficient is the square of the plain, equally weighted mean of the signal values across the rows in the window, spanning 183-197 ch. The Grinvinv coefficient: 309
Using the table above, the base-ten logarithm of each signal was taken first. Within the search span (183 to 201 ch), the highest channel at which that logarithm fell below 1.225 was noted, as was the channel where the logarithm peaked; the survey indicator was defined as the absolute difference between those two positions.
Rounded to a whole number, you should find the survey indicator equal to 12 ch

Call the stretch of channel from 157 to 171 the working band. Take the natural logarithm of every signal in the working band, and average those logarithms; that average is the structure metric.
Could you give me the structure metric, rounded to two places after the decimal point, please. 2.75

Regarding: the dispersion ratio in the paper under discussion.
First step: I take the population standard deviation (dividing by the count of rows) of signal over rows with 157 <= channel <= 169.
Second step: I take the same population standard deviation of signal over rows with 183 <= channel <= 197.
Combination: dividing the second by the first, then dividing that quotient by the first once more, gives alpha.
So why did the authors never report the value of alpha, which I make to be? 0.72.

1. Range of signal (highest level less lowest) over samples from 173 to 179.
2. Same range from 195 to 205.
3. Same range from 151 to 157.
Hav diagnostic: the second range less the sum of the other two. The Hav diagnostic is -2.47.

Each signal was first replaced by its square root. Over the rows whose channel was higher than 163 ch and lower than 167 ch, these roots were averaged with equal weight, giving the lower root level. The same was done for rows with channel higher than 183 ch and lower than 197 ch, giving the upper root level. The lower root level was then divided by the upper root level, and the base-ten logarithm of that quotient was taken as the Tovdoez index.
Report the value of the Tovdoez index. -0.032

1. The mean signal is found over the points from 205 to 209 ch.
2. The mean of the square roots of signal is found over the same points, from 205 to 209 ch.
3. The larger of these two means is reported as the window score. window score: 17.7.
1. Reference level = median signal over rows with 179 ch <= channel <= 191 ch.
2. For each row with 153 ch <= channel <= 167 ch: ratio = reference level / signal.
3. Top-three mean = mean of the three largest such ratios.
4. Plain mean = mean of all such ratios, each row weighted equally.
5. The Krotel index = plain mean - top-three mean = -0.099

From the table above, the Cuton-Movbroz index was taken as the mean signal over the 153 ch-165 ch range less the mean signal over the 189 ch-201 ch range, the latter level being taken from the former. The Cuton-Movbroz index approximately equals -1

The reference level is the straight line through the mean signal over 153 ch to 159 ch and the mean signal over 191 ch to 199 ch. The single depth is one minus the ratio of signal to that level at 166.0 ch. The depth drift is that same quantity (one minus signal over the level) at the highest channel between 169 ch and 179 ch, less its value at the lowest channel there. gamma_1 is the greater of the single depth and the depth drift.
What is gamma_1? 0.197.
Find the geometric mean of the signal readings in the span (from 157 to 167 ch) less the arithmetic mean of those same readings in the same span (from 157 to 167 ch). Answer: -0.034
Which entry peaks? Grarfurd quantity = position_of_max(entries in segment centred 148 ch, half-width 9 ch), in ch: 142.0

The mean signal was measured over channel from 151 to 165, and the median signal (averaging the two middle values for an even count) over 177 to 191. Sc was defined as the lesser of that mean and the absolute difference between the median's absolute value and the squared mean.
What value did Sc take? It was 18.1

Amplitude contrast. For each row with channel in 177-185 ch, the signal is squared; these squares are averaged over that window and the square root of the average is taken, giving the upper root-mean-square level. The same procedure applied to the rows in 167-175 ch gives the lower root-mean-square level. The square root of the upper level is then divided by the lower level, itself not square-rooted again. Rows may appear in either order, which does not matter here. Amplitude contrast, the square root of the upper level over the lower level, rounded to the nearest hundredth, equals 0.27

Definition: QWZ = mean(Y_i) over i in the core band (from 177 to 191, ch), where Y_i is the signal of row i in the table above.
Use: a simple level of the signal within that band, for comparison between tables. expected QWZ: 16.8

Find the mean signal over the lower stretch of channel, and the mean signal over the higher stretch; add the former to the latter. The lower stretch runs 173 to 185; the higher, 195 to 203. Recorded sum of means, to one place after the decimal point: 34.3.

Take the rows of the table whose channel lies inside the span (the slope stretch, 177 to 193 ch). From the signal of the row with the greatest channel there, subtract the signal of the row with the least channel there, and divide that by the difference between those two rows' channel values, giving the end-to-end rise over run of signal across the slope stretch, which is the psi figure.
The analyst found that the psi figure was 0.11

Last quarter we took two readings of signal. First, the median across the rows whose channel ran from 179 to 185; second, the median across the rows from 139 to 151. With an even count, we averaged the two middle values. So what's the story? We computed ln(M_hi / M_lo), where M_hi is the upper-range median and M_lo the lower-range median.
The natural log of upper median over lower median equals -0.34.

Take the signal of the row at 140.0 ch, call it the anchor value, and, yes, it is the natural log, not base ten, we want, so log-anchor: 3.14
